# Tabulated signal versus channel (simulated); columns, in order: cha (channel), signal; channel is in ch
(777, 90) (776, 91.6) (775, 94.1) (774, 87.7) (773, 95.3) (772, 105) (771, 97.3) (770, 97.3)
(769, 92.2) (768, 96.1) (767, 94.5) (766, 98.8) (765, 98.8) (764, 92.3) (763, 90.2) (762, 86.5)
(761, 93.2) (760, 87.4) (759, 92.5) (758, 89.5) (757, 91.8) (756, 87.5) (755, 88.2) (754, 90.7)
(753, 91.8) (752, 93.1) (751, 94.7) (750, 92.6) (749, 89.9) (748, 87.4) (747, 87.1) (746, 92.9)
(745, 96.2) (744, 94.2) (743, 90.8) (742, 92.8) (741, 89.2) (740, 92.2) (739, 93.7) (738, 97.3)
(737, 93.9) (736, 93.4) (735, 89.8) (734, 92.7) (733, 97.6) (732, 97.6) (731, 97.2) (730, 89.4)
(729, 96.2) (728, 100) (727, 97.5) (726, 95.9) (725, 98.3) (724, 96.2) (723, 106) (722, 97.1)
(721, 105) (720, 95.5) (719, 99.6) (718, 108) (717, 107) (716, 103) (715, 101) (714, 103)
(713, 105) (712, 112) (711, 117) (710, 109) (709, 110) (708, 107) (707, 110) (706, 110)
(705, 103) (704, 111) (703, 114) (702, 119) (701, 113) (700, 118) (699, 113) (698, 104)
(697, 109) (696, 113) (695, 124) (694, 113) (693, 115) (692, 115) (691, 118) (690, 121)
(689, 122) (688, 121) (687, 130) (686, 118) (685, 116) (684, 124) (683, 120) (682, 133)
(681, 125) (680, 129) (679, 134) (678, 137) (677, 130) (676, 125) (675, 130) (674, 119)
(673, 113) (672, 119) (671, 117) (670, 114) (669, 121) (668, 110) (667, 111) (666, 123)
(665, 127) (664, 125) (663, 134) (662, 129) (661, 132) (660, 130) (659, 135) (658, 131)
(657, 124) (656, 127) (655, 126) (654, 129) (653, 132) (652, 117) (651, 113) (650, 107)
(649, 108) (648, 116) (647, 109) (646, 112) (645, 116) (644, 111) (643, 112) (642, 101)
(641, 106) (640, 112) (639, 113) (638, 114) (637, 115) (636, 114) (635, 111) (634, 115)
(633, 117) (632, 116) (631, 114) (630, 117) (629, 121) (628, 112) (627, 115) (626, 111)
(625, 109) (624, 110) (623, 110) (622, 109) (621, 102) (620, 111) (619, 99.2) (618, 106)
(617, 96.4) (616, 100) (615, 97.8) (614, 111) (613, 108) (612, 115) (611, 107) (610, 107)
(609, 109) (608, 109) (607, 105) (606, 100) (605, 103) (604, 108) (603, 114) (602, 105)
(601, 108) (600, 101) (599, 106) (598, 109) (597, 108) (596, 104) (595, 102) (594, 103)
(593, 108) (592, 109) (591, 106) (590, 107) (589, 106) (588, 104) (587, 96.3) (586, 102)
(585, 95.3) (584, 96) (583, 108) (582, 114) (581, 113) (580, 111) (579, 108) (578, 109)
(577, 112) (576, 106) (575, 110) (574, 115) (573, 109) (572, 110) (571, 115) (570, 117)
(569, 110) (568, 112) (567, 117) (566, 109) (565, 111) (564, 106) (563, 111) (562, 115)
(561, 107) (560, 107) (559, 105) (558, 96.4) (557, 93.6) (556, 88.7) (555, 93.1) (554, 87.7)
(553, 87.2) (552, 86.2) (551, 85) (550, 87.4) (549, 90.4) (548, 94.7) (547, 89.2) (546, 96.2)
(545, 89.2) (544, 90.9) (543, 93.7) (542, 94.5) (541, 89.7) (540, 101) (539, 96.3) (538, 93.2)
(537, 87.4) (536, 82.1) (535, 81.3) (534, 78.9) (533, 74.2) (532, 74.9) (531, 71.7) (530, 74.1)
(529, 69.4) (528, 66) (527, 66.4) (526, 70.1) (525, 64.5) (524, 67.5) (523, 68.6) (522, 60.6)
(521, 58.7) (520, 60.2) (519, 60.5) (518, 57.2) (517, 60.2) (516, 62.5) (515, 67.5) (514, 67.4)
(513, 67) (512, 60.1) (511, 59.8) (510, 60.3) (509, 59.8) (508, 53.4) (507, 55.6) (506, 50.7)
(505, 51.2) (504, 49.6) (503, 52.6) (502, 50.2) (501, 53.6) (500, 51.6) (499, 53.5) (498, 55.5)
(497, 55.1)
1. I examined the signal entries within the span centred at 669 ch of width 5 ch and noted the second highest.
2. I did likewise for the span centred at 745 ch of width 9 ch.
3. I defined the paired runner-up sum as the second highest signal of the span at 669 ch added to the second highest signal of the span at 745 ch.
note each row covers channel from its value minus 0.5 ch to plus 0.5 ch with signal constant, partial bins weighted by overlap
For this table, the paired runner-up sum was 211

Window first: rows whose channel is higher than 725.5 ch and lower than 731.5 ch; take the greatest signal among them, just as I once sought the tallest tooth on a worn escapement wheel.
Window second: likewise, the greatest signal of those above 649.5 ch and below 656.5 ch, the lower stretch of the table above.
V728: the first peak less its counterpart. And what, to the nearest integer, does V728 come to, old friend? -32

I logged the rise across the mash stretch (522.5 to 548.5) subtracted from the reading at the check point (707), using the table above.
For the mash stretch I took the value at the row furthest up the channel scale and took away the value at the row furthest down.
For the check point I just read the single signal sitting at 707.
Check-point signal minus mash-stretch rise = 84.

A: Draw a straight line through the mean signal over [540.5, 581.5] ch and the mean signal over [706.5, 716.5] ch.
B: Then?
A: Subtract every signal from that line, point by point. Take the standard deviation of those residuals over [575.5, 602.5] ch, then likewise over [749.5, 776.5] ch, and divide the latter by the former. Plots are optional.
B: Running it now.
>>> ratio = 0.8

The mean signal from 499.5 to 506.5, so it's 51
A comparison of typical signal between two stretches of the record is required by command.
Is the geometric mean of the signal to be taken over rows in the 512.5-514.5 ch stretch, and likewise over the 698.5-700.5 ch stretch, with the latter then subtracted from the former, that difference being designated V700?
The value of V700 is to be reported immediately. -48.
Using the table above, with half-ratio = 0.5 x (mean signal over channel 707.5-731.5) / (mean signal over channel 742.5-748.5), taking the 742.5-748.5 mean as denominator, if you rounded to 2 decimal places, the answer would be 0.56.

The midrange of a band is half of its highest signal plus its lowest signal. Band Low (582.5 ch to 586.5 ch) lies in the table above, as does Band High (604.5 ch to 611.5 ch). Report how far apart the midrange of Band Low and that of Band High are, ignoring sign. 3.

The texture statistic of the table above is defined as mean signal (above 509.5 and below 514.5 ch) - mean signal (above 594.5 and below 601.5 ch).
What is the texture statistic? -43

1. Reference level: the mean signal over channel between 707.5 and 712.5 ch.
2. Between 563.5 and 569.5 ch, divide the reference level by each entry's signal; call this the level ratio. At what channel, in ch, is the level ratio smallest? 567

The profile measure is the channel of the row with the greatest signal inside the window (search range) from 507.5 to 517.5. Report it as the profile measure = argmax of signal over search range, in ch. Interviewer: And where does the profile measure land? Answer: 515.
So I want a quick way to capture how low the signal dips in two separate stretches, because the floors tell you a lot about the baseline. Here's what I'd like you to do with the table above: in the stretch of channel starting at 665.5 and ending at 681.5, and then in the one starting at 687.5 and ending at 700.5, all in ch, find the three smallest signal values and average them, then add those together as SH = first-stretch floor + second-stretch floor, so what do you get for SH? 220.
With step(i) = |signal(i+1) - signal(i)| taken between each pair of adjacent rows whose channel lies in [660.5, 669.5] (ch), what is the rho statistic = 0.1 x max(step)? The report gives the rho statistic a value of 1.20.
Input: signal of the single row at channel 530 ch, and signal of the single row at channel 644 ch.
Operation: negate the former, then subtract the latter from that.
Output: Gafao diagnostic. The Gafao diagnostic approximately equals -185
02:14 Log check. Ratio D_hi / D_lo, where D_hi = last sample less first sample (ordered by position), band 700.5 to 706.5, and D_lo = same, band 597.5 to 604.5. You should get 3.0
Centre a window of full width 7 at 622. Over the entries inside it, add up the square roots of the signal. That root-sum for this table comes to 72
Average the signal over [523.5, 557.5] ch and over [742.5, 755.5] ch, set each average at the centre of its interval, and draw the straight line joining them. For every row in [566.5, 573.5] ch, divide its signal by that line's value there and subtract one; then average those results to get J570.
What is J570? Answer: 0.33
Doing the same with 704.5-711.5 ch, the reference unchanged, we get 0.22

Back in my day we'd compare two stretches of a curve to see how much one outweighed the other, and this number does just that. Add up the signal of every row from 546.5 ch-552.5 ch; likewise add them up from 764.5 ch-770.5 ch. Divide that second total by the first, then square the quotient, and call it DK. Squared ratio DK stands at 1.18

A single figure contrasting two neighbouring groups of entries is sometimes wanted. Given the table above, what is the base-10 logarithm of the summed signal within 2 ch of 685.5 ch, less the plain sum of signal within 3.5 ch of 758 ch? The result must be -627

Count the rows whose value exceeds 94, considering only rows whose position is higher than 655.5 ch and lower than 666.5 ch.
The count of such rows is 11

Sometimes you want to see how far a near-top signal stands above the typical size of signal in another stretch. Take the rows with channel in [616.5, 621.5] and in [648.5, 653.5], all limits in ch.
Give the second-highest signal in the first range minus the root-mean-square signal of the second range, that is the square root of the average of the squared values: -9.8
